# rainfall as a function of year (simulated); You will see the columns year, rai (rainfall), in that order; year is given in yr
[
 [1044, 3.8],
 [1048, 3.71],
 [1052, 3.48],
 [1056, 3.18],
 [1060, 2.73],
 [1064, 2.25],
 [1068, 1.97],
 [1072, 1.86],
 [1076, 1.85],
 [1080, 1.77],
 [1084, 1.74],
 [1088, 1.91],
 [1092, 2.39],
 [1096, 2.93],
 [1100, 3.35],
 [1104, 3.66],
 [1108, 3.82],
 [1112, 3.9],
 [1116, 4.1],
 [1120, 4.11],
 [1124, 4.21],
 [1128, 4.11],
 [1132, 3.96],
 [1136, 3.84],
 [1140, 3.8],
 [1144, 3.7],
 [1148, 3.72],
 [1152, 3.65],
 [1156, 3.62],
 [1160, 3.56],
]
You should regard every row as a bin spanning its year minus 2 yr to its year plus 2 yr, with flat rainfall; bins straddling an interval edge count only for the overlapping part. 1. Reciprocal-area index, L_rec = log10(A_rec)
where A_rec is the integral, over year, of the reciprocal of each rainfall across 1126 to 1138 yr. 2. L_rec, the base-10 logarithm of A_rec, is 0.48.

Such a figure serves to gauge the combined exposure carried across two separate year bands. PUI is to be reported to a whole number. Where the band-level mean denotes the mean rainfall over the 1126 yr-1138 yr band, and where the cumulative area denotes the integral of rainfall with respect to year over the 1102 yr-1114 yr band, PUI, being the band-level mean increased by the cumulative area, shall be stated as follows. 49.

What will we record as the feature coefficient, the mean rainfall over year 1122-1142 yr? 3.98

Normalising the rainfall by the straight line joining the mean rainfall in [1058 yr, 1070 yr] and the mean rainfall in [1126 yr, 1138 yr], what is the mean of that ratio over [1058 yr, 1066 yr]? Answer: 1.10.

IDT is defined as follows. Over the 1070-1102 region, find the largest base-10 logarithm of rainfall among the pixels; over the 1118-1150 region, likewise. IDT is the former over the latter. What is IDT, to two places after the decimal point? 0.84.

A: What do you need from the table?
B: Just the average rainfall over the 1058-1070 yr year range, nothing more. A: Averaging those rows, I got 2.3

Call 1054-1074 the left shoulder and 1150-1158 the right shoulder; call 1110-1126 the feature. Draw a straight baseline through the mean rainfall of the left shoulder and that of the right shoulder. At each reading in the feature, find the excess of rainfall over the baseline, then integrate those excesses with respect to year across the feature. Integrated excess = 15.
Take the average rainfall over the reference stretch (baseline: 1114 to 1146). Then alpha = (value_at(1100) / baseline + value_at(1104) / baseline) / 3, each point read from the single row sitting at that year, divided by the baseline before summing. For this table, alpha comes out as 0.59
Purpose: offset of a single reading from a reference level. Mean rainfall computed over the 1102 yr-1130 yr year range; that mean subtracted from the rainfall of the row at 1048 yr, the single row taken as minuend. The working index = -0.3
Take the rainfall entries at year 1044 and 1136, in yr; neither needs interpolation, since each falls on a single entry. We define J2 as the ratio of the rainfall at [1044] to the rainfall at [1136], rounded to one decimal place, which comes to 1.0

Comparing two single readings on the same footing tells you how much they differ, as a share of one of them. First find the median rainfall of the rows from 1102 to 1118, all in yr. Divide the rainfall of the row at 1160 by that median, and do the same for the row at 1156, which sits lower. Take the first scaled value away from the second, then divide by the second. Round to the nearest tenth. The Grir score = 0.0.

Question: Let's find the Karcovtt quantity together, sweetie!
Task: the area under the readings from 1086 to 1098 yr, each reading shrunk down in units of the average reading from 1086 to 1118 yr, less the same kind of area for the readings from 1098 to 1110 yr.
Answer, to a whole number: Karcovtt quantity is -4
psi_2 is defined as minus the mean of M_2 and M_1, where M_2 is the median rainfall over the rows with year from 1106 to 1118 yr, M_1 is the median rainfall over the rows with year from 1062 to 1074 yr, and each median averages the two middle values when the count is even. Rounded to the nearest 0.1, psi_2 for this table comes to -2.9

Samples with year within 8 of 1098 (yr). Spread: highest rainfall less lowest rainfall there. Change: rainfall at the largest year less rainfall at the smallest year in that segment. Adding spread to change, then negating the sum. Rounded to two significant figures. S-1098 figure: -2.5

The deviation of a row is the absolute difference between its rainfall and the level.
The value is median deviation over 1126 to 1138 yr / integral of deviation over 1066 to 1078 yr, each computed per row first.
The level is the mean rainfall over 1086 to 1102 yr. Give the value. 0.15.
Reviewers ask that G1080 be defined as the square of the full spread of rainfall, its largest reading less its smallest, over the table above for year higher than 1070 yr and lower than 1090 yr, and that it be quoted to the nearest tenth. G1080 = 0.0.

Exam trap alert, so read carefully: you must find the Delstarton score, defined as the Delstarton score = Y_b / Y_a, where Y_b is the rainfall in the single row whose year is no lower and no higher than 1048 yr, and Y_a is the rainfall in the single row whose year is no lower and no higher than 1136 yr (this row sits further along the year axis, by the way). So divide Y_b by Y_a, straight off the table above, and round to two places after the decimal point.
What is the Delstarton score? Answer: 0.97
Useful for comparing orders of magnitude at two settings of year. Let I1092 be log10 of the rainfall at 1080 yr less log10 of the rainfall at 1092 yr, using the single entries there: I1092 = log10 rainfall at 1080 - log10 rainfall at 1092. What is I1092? -0.13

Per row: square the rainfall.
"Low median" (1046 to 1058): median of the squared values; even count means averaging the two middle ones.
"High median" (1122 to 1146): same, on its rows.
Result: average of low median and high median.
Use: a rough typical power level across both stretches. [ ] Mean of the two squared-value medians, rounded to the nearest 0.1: 13.7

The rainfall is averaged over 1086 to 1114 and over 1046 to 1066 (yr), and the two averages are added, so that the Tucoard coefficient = 6.2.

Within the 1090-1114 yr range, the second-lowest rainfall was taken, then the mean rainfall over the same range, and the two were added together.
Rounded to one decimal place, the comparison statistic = 6.3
